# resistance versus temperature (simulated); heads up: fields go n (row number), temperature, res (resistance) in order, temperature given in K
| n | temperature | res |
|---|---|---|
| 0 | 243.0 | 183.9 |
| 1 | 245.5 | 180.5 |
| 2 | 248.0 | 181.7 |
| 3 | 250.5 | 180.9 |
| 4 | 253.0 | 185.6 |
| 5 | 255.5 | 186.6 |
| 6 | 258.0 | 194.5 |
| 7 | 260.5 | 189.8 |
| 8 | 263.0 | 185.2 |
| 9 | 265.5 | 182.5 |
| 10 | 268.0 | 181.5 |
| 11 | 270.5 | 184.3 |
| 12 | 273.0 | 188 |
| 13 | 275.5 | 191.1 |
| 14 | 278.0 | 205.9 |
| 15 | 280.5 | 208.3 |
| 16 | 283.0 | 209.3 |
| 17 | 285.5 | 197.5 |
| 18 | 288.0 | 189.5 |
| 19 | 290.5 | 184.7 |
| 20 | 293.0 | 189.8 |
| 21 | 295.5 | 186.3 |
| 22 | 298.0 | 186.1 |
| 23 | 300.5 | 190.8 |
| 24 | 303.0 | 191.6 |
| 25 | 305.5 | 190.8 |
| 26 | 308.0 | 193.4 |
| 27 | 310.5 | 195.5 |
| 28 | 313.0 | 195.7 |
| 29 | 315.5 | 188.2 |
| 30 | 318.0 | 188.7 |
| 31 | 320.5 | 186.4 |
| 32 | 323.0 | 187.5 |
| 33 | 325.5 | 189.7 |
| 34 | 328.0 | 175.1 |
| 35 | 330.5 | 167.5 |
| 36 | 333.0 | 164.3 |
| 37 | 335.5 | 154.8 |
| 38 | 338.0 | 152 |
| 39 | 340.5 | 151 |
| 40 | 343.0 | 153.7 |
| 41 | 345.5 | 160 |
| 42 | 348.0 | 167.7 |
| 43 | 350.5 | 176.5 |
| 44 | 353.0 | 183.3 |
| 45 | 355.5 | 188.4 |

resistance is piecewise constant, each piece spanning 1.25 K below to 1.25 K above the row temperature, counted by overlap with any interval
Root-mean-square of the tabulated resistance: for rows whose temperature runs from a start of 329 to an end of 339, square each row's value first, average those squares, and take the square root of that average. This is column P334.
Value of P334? 160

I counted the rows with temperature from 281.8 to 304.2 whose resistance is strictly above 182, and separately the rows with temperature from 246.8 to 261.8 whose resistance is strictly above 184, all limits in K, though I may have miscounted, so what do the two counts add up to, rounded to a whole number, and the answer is 13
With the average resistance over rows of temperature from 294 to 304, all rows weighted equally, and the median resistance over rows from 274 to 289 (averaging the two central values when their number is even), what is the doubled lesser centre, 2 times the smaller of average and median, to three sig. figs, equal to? 377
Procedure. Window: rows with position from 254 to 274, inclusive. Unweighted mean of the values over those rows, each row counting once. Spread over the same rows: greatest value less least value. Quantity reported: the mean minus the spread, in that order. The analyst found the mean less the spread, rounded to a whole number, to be 174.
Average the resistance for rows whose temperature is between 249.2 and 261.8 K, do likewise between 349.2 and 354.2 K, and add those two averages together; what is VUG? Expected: 367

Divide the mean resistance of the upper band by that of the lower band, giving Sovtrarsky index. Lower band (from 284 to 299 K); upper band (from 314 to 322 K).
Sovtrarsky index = 0.99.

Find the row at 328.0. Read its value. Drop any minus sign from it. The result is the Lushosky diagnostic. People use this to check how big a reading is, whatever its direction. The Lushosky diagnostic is 175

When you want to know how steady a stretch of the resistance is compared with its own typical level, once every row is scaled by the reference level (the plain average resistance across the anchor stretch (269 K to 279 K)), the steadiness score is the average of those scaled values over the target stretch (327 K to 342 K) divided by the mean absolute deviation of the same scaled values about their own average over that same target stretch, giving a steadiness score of 20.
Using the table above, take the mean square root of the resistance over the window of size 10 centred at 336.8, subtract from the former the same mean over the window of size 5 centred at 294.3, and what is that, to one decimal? -1.2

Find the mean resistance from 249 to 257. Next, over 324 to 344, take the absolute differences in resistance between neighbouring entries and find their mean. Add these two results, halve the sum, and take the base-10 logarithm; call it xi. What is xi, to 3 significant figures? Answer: 1.98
